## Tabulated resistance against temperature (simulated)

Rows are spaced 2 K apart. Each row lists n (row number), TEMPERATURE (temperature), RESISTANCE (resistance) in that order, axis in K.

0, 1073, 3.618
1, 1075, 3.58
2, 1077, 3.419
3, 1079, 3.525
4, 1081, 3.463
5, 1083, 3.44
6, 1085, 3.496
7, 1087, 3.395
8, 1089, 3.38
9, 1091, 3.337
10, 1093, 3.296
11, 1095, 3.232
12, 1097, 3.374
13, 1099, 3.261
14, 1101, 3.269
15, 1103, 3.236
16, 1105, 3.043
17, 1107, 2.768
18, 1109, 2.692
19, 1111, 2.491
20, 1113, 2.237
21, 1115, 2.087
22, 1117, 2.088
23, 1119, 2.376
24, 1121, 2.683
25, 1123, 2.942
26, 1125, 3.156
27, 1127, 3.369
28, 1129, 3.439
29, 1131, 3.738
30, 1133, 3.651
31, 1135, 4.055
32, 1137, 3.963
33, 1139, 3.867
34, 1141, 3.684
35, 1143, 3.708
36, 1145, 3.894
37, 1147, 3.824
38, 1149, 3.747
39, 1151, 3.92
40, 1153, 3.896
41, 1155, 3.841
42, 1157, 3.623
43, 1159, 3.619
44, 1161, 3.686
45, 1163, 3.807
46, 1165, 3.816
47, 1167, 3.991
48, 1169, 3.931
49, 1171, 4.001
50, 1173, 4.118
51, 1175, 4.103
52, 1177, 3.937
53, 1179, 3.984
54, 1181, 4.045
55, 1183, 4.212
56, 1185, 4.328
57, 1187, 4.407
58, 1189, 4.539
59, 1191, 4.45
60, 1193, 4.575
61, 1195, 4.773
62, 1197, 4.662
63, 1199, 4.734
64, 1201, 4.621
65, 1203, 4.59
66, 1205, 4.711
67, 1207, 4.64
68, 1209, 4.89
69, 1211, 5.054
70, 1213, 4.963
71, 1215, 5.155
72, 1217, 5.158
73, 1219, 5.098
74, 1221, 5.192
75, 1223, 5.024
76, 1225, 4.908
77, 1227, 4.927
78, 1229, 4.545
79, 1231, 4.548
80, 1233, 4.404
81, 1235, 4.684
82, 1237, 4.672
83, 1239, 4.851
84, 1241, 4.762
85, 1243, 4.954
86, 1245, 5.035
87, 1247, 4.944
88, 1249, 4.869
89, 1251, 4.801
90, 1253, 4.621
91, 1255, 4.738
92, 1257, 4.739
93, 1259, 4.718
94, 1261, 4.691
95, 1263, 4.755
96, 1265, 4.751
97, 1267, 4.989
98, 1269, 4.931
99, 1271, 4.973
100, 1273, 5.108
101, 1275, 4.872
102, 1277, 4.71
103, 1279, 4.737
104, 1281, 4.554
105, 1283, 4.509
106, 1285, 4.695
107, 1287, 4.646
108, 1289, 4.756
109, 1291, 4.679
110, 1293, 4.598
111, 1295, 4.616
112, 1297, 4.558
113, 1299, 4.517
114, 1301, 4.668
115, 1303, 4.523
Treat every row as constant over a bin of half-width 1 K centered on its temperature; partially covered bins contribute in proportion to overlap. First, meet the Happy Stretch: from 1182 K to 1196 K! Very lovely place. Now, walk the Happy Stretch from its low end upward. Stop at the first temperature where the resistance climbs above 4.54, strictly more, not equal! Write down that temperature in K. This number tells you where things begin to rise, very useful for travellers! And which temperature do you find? 1193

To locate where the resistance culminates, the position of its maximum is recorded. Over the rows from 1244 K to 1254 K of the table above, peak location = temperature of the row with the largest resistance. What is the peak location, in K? 1245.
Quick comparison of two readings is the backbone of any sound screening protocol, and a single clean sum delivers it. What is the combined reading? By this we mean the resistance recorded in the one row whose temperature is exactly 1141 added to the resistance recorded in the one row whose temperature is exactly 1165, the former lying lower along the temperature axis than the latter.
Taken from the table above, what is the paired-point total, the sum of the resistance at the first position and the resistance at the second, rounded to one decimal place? 7.5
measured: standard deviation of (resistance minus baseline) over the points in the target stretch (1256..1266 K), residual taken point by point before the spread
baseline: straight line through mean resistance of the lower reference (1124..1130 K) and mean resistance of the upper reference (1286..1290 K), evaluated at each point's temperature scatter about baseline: 0.03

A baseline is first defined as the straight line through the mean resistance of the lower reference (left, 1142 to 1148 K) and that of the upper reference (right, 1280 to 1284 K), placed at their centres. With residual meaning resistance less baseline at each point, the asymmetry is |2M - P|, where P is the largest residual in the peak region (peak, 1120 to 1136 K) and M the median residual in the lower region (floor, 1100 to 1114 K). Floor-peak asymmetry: 2.0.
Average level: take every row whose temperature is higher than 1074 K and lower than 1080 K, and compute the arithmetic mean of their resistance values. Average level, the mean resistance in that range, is 3.51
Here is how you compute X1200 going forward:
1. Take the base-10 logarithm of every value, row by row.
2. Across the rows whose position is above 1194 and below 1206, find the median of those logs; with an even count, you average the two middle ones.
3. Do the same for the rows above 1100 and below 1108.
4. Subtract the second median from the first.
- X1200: 0.17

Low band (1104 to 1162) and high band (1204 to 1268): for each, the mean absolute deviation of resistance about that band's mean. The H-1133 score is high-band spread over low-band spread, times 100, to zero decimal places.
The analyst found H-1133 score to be 30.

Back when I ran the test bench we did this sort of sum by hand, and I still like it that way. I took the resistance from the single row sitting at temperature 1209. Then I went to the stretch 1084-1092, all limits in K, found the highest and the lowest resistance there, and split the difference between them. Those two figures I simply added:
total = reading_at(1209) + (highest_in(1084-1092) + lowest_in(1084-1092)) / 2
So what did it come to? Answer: 8.3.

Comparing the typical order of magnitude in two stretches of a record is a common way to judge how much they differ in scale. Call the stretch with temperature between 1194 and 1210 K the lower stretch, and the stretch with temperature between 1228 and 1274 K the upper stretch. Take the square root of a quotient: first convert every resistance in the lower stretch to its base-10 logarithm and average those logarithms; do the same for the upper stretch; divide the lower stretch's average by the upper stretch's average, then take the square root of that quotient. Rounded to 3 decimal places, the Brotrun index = 0.994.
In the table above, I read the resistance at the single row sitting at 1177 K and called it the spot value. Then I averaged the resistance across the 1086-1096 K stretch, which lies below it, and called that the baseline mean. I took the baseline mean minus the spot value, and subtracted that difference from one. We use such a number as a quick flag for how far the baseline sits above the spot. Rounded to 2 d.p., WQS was 1.61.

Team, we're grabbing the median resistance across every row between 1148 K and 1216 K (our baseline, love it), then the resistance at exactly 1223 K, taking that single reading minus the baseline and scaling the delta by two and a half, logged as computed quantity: 2.1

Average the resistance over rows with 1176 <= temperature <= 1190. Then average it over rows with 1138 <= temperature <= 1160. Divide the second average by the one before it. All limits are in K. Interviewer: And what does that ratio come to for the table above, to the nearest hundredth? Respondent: 0.90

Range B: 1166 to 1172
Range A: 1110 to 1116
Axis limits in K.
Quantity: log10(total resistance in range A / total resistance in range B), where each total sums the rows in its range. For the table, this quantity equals -0.24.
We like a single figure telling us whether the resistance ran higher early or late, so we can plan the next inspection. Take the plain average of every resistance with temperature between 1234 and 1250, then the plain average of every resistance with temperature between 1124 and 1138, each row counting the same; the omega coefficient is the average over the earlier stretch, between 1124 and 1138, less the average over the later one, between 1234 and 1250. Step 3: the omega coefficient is -1.2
